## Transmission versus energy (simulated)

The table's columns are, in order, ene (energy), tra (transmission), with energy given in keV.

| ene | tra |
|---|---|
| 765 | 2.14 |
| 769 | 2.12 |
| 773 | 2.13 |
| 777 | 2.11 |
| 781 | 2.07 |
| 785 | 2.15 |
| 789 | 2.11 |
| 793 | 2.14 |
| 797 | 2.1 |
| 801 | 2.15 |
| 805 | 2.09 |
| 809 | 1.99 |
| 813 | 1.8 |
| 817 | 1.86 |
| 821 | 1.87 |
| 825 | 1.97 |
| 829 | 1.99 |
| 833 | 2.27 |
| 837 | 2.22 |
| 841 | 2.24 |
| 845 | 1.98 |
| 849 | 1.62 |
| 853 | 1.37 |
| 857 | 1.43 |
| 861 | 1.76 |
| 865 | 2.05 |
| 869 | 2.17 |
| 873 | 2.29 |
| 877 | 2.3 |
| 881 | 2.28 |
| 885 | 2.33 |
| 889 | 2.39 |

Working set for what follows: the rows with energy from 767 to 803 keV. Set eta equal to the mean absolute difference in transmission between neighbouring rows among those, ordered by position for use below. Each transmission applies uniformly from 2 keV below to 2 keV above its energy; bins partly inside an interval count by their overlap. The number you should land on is 0.04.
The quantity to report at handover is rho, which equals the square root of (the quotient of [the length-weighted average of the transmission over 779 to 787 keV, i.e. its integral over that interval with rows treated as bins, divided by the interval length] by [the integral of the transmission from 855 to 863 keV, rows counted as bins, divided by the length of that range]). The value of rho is 1.15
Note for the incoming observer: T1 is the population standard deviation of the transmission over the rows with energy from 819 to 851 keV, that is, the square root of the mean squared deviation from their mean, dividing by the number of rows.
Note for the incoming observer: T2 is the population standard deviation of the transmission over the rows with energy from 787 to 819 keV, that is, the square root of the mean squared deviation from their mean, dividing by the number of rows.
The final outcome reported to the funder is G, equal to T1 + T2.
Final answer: 0.33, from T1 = 0.21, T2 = 0.12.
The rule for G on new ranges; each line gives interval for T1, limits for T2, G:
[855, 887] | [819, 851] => 0.51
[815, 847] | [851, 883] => 0.52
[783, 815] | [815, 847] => 0.27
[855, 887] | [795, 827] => 0.42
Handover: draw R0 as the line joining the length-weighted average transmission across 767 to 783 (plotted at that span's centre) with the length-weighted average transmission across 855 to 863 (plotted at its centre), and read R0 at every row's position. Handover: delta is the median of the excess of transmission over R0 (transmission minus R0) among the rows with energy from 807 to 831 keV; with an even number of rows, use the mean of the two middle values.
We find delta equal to 0.07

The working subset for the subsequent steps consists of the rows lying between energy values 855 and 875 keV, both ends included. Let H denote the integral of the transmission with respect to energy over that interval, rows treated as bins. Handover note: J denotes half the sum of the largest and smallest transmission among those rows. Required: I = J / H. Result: 0.0479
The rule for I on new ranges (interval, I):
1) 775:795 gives 0.0499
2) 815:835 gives 0.0518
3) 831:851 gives 0.0471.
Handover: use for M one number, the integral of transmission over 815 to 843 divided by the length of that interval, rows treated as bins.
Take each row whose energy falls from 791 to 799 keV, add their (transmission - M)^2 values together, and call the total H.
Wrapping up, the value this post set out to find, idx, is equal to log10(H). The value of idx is -2.1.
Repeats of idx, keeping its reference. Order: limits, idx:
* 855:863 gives -0.3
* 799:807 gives -2.0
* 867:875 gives -1.2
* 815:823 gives -1.1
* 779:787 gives -2.1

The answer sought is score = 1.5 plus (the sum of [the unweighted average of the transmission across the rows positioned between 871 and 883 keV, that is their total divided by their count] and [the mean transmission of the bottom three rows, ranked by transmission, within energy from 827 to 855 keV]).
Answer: 5.45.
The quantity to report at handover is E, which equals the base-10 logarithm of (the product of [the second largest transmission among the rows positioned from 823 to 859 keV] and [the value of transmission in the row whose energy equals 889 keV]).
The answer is 0.729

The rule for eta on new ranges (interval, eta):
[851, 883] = 0.14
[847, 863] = 0.21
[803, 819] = 0.12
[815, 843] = 0.08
